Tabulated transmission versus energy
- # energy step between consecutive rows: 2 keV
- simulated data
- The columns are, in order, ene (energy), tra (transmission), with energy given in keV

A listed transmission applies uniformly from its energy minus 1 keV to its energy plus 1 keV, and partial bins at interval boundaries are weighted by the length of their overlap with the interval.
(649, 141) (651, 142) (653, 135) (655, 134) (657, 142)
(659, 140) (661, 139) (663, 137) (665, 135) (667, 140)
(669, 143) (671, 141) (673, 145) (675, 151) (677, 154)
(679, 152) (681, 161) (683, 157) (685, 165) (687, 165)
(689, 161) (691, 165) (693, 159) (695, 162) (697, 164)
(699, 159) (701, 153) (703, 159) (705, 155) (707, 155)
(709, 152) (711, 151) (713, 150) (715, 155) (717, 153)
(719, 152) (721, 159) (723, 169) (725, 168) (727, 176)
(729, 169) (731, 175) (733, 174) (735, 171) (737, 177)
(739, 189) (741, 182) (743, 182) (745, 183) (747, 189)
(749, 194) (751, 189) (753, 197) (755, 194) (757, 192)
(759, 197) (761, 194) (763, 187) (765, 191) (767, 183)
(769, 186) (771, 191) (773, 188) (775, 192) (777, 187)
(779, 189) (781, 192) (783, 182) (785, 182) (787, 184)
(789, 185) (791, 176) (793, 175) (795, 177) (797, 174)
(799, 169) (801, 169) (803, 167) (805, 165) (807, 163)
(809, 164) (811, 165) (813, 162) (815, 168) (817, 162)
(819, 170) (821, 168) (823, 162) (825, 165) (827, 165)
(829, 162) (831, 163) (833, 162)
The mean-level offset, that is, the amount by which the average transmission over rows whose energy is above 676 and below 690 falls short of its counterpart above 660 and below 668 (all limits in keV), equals -22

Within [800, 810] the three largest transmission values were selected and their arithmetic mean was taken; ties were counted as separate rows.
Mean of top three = 167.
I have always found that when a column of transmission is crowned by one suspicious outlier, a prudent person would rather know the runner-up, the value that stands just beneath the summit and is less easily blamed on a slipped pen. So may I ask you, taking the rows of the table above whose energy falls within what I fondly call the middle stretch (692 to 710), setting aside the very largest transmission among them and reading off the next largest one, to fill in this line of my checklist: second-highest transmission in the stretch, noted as 162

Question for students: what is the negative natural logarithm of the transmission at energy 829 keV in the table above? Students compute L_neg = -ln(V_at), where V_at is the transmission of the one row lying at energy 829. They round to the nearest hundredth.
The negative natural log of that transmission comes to -5.09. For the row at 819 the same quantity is -5.14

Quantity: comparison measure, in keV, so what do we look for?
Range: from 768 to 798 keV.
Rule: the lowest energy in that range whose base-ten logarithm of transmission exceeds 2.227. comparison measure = 769 keV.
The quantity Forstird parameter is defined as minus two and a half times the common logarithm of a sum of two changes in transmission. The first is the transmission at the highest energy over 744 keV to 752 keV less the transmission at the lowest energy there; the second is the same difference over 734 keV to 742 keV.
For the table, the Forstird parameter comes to -3.08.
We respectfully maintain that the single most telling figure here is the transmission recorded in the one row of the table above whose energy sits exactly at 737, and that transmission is 177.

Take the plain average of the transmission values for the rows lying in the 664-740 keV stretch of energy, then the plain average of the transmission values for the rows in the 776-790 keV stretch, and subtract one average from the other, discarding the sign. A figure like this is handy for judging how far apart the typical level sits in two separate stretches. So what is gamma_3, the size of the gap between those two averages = 27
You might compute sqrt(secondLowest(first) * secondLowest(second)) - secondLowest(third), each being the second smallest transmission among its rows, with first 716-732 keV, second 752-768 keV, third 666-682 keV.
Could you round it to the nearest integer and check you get 28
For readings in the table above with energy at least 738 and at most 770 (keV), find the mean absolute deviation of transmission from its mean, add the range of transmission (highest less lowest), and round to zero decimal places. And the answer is 19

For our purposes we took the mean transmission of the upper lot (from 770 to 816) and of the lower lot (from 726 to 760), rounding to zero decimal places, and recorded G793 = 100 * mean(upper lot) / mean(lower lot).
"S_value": 96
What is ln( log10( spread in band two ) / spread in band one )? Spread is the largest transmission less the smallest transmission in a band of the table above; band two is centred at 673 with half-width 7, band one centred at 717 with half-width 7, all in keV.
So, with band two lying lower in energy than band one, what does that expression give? -2.81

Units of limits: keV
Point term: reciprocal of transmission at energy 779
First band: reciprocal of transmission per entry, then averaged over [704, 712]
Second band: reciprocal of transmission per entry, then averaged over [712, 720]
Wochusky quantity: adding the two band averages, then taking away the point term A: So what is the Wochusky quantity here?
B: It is 0.0078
